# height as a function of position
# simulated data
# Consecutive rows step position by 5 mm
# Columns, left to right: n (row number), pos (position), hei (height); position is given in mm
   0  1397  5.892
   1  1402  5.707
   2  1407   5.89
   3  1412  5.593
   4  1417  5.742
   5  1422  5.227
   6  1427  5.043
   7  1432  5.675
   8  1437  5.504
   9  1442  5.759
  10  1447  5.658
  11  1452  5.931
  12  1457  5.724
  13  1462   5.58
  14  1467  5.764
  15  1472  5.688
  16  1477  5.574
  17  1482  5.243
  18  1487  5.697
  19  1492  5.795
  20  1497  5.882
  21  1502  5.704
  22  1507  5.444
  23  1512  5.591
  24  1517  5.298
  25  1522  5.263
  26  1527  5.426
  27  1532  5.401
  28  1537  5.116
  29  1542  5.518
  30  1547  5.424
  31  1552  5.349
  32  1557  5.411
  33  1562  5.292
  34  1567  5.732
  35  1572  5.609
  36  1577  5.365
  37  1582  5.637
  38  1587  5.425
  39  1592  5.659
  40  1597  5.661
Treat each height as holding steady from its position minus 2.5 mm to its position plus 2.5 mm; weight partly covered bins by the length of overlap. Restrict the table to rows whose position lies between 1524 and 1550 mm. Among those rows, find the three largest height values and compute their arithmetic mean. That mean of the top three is 5.46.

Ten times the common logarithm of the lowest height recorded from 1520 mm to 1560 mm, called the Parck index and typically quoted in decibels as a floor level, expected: 7.09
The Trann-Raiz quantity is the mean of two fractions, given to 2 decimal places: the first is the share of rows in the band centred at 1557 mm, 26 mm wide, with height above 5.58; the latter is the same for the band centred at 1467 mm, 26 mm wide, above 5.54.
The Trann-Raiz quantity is 0.60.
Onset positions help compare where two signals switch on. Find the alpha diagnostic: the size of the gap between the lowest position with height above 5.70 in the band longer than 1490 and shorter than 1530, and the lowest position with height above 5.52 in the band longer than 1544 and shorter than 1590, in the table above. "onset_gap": 75 mm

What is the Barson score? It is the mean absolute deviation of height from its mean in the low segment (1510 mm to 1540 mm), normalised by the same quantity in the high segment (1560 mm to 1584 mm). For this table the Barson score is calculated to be 0.78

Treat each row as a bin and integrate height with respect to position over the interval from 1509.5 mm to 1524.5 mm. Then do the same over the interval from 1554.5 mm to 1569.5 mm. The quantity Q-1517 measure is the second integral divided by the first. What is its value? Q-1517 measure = 1.02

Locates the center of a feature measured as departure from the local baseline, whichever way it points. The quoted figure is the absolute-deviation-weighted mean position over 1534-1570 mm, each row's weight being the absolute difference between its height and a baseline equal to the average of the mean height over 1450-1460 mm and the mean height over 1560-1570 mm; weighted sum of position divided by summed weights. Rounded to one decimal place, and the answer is 1549.4 mm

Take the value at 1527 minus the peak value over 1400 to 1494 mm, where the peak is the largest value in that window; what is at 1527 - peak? -0.5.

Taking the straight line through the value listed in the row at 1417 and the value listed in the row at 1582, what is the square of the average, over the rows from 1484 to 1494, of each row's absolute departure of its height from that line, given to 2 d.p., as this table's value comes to 0.00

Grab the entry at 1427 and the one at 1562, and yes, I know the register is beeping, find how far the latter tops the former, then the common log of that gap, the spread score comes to -0.60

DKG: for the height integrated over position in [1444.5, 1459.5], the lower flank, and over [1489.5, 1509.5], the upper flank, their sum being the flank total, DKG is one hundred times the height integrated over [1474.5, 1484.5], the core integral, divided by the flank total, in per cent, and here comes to 27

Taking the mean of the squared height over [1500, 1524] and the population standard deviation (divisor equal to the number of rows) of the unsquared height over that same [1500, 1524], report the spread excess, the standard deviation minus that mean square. -29.7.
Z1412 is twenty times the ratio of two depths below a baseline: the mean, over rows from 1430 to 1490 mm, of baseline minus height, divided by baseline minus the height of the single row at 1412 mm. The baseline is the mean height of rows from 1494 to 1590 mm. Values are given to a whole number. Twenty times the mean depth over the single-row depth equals 29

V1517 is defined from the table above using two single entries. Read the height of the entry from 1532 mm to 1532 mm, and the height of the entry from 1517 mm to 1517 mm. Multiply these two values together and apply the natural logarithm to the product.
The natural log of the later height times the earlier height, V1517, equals 3.35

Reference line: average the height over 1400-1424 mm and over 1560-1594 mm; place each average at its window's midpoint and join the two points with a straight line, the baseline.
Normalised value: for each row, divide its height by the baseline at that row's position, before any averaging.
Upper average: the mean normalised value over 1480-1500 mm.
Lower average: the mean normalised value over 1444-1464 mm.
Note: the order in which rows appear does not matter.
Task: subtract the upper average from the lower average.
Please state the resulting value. 0.01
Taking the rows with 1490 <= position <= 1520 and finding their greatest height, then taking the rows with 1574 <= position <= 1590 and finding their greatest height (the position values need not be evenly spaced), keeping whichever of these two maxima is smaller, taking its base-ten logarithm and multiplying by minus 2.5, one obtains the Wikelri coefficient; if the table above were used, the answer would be -1.88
